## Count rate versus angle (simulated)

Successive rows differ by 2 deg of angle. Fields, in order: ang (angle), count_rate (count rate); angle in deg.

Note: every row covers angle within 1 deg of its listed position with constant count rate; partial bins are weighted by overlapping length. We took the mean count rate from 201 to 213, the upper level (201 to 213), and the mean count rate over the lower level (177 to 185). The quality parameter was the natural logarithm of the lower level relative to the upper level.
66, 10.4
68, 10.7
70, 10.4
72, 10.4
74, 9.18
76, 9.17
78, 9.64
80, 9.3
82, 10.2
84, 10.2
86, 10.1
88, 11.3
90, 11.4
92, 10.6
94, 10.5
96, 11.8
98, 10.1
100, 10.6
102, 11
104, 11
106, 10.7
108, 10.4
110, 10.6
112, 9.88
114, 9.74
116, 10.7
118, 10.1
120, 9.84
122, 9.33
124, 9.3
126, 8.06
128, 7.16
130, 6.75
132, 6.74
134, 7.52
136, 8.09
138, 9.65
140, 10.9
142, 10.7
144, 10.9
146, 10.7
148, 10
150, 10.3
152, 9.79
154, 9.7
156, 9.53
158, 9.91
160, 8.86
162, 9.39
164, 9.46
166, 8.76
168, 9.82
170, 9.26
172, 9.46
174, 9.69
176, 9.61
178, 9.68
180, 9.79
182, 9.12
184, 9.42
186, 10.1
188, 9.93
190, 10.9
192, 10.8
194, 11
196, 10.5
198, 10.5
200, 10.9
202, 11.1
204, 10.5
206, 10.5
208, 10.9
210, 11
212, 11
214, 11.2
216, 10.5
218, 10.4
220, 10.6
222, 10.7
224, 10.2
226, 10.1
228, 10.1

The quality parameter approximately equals -0.13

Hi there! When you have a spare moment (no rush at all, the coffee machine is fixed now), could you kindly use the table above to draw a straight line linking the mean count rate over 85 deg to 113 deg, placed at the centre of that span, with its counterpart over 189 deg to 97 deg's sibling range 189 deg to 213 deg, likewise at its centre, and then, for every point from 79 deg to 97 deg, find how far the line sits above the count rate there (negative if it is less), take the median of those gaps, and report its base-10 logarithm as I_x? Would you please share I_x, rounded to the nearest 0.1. -0.7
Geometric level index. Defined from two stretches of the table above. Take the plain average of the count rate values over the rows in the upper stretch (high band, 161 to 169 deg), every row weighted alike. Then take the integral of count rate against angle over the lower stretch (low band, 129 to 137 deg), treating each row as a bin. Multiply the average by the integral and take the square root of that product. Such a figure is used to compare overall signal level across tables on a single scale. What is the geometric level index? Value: 23.3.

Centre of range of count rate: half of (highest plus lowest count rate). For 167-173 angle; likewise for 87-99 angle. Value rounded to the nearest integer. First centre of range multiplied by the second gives 104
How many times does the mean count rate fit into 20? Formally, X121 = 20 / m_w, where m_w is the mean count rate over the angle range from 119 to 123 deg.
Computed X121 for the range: 2.09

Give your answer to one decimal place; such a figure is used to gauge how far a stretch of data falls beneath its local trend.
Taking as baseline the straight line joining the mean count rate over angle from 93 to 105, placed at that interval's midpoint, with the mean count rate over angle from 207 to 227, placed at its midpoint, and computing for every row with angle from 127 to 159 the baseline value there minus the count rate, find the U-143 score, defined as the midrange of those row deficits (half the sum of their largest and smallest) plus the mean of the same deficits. 3.5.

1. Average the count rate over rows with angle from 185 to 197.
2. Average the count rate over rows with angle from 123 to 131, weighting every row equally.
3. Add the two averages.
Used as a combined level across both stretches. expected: 18.4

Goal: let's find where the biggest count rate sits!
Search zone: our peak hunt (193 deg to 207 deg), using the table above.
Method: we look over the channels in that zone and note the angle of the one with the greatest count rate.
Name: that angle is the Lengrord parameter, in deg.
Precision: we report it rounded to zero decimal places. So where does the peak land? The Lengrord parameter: 202 deg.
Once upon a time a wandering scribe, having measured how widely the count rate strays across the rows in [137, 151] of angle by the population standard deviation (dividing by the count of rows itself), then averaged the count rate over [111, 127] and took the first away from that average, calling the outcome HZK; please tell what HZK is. 9.17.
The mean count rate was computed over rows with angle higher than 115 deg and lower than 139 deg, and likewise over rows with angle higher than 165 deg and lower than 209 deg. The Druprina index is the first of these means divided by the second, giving 0.85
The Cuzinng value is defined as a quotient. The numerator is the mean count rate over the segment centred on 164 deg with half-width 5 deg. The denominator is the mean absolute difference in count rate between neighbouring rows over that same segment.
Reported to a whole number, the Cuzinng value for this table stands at 16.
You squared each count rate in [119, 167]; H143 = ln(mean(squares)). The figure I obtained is 4.5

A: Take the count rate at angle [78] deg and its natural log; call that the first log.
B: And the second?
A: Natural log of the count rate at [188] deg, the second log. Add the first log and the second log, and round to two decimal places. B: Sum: 4.56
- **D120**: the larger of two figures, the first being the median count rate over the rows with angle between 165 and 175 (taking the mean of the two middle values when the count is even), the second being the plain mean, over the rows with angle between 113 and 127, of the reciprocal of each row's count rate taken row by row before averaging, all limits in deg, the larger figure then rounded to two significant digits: 9.5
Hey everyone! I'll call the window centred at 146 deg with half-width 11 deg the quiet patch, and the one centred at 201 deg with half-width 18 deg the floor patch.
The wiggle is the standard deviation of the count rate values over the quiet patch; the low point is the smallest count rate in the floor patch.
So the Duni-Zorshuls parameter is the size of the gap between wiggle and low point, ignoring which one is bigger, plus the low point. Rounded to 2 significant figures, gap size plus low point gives 18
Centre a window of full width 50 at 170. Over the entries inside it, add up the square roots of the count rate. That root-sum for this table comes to 78.2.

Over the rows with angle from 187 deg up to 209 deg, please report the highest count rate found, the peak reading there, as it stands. 11.1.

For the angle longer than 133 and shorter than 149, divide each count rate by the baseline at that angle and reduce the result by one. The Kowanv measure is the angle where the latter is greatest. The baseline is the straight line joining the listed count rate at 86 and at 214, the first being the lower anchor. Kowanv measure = 140 deg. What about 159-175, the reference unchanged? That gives 168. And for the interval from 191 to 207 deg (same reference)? 202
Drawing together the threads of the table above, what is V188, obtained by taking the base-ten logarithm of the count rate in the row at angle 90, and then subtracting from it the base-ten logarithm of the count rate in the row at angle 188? 0.06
